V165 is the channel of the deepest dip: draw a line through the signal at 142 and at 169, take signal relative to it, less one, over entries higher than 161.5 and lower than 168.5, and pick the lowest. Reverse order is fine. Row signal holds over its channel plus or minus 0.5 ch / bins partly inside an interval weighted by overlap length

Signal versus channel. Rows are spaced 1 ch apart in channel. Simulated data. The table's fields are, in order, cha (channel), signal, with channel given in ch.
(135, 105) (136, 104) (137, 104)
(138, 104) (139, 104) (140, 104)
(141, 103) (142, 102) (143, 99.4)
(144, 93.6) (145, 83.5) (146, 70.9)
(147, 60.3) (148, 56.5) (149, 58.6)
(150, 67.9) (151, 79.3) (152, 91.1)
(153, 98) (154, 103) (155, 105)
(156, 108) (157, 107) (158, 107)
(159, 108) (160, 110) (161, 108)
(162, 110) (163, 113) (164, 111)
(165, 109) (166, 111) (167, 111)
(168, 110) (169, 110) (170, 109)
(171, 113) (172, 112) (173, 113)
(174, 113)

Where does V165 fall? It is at 165 ch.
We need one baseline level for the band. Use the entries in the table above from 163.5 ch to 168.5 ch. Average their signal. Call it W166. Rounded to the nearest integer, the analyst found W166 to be 110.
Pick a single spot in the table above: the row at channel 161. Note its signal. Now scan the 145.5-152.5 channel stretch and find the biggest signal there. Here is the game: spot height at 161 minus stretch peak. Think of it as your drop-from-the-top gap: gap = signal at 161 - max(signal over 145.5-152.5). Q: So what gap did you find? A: 17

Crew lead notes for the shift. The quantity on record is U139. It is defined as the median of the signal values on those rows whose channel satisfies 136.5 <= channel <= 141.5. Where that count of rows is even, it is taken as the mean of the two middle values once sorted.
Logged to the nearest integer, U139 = 104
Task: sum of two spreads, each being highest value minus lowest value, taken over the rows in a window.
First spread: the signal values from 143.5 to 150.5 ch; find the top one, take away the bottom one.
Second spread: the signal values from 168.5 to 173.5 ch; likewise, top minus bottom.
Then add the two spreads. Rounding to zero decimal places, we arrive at 41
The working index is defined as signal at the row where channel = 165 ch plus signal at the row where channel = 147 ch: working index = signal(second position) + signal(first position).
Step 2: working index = 169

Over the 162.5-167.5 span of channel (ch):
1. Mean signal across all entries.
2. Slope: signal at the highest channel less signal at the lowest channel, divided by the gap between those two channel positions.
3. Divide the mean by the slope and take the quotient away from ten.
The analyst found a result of 232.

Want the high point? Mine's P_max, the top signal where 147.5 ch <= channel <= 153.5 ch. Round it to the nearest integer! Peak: 98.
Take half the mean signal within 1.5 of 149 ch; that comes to 30.5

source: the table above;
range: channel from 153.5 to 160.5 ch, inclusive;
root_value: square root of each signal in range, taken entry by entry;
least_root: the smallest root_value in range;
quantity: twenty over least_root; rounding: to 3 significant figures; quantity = 1.97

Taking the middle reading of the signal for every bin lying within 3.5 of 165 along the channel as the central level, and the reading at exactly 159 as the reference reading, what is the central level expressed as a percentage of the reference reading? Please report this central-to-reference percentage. 103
